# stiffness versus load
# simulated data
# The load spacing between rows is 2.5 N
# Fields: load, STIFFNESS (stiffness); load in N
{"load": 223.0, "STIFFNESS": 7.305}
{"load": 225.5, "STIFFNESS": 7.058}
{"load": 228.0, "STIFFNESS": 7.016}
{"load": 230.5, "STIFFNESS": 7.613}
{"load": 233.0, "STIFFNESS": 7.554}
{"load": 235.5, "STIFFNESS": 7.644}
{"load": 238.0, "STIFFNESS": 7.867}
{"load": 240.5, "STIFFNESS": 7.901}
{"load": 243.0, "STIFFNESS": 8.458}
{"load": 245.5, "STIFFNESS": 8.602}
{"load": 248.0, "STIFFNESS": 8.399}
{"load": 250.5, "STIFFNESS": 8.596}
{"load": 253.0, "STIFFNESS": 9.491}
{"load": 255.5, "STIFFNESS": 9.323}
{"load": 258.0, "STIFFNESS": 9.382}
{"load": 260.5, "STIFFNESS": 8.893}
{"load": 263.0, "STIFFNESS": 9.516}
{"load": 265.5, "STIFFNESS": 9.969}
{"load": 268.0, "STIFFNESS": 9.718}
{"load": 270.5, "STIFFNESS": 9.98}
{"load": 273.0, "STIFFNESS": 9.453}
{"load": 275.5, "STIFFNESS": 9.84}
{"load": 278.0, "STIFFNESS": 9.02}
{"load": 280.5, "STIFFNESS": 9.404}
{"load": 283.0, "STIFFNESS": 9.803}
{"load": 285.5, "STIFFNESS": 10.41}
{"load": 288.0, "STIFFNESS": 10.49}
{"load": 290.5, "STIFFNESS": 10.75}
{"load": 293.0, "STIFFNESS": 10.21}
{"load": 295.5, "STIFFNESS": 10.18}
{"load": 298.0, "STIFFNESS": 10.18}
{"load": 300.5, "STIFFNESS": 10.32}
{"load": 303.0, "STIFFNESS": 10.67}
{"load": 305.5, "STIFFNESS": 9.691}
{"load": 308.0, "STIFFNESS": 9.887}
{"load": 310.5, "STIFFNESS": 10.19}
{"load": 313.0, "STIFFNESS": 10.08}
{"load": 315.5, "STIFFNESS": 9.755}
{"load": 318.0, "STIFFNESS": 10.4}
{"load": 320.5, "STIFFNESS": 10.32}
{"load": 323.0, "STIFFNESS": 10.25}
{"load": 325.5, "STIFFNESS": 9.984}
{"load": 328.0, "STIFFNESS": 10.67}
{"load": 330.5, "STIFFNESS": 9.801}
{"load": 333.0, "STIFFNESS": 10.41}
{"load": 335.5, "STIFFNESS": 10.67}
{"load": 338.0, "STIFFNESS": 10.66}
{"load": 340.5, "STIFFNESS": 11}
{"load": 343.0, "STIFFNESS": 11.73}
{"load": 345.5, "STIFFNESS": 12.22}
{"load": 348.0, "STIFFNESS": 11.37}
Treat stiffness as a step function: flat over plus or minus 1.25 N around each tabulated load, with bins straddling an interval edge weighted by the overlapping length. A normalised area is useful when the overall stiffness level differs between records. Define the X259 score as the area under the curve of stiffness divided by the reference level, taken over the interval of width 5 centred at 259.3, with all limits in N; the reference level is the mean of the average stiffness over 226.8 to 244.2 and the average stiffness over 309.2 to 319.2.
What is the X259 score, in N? 5.1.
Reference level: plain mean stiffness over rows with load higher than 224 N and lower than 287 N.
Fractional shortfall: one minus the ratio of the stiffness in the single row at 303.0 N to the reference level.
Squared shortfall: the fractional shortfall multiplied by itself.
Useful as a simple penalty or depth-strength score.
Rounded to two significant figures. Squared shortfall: 0.043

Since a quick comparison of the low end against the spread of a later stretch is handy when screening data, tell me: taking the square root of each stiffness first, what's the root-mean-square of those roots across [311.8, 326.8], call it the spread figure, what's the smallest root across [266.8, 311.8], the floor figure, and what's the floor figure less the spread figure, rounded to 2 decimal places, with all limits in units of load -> -0.18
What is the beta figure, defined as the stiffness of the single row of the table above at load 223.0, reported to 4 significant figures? 7.305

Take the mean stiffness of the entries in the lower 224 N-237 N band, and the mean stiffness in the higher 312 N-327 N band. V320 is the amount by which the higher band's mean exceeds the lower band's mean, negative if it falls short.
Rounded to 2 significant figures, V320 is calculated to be 2.8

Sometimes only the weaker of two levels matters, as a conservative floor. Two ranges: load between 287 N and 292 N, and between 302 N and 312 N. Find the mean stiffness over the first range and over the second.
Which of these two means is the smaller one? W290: 10.1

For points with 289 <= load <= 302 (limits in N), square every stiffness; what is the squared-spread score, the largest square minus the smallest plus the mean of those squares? 119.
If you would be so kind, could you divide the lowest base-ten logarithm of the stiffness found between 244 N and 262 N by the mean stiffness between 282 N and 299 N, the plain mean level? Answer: 0.0898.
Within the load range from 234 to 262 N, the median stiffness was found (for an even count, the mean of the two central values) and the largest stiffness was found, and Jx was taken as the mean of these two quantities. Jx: 9.04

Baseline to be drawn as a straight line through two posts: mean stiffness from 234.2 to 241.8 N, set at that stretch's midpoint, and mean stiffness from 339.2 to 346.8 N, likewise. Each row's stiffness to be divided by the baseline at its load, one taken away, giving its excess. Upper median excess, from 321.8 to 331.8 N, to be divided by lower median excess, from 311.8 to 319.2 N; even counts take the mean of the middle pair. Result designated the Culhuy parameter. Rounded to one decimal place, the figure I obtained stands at 1.7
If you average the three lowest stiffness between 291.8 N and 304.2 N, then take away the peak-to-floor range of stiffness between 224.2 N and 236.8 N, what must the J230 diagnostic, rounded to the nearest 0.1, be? 9.6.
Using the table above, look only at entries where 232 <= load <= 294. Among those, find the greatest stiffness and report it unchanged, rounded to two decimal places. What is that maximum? 10.75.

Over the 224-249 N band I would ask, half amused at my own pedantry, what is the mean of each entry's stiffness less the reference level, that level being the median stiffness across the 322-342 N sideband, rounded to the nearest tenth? -2.7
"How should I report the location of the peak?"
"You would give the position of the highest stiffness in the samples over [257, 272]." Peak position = 270.5 N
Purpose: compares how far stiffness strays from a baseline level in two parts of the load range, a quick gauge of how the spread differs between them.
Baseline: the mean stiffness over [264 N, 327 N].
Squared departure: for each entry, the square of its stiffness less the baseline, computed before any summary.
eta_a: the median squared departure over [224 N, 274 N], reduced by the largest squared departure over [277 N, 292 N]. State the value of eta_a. 1.0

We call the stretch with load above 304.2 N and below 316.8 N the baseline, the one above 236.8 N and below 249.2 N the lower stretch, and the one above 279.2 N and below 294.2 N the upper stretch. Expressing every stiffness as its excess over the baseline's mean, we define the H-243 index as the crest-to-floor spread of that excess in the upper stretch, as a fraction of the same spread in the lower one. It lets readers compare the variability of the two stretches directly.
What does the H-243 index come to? 1.83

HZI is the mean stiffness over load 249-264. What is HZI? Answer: 9.2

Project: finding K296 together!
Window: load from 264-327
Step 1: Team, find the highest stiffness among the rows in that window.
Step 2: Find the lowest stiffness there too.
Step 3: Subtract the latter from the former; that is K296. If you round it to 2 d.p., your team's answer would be 1.73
